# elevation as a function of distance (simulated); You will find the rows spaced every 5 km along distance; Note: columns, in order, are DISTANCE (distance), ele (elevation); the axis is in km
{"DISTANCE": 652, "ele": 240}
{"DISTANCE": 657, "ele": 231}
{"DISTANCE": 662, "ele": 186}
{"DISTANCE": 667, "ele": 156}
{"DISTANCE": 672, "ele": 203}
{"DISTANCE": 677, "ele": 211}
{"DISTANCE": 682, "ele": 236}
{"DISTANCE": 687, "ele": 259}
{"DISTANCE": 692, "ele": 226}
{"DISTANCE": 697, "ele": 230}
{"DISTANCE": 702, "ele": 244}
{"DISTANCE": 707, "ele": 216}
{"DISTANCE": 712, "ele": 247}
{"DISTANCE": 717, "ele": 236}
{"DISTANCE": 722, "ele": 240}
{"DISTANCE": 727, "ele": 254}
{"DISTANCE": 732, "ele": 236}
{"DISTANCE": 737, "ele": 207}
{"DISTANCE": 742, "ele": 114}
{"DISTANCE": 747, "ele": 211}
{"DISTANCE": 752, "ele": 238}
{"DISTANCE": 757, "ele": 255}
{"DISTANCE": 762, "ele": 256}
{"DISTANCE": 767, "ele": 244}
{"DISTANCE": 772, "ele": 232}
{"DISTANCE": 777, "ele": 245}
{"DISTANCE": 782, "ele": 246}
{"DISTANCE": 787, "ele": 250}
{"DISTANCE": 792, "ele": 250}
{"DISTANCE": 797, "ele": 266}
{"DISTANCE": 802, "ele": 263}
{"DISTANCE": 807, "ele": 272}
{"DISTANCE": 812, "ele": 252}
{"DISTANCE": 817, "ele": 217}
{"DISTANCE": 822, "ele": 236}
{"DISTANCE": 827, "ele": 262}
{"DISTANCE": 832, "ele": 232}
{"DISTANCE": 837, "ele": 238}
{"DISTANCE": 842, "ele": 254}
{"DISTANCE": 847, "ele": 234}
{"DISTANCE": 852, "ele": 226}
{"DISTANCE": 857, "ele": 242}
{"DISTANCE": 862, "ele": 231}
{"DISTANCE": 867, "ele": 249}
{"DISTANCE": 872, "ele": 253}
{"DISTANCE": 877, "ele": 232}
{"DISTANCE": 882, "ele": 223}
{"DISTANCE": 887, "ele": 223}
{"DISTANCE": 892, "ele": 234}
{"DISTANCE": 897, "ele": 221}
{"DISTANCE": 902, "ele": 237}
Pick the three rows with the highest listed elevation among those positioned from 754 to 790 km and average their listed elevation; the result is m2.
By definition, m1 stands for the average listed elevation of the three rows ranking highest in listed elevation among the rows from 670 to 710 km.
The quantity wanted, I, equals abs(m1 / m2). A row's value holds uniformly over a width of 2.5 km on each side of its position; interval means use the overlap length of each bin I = 0.97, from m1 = 246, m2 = 253.7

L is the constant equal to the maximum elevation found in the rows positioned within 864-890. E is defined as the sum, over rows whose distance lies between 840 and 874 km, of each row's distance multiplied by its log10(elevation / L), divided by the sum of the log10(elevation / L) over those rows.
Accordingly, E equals 855.0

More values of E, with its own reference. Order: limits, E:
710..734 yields 722.4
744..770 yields 750.0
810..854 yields 833.5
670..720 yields 689.6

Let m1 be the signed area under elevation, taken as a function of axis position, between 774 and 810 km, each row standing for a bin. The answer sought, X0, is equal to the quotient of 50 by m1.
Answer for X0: 0.005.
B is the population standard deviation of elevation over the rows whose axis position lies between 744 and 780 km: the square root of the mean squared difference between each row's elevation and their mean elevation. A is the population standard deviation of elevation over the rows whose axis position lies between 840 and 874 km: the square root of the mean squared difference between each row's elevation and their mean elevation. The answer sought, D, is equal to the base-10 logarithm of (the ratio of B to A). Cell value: 0.14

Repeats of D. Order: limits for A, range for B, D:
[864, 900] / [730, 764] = 0.58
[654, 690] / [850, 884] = -0.47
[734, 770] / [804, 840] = -0.42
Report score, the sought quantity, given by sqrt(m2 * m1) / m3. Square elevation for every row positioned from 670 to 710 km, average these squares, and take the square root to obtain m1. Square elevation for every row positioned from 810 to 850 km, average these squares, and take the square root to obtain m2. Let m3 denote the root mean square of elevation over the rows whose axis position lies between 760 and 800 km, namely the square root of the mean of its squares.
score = 0.94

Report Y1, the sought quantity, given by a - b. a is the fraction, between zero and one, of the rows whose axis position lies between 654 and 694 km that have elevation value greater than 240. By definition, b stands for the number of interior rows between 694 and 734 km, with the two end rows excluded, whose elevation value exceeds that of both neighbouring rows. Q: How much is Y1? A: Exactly -2.9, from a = 0.1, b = 3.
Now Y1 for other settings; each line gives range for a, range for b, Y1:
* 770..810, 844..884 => -1.1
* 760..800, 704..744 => -1.1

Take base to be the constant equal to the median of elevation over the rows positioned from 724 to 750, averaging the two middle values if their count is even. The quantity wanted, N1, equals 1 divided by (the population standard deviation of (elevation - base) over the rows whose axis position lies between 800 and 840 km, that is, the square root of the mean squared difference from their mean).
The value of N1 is 0.06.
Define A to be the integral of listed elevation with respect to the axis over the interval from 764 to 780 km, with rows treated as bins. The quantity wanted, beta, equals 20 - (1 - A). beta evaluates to 3875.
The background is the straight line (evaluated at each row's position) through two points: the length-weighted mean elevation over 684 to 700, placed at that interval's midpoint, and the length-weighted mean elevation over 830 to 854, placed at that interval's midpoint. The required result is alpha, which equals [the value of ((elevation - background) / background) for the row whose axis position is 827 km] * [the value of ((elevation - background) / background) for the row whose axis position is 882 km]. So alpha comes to -0.0061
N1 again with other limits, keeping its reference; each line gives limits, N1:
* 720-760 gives 0.02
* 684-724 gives 0.08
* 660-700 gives 0.03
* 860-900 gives 0.09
